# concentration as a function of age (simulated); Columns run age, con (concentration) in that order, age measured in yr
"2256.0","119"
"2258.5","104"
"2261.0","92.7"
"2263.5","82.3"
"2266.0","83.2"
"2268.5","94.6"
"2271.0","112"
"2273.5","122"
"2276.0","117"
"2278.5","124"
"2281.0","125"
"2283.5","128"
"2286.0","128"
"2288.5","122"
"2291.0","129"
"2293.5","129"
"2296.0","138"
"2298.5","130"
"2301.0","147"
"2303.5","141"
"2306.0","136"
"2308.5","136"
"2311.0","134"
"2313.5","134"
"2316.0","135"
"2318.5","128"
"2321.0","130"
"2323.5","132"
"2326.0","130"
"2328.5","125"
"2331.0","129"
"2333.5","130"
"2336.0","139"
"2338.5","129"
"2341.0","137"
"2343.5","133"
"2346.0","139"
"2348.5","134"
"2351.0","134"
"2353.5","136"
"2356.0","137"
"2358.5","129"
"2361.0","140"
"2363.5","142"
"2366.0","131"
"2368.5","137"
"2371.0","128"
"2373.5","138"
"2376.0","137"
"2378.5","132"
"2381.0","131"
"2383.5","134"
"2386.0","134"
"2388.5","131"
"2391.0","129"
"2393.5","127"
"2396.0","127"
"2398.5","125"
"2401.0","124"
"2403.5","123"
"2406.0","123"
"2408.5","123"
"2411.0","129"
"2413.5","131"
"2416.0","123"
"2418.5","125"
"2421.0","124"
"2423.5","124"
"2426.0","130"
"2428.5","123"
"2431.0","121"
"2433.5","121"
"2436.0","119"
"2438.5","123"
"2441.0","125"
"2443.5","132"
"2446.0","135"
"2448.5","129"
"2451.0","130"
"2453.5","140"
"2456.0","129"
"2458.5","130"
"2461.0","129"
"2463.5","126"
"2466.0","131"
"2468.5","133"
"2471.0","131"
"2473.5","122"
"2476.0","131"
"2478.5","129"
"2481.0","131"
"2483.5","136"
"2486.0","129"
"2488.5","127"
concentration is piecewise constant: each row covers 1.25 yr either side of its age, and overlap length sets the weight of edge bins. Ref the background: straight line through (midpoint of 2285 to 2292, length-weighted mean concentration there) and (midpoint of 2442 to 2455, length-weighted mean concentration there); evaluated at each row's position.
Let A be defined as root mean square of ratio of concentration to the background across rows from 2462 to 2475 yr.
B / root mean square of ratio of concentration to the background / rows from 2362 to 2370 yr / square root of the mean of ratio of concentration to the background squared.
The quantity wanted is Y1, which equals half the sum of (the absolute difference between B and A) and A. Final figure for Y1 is 0.528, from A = 0.96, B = 1.06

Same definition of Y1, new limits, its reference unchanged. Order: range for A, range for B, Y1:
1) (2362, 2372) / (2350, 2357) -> 0.526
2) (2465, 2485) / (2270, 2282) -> 0.496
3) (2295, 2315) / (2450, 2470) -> 0.589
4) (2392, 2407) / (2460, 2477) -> 0.482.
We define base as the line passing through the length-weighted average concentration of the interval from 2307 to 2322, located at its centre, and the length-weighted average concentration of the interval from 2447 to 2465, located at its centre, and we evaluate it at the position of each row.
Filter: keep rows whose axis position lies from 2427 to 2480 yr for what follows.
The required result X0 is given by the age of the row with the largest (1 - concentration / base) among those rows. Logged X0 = 2436.0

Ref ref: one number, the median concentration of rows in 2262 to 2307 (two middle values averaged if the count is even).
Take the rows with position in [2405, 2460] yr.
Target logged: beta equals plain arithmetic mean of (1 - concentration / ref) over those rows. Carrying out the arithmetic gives 0.00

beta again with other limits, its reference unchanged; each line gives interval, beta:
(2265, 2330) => 0.00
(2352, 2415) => -0.04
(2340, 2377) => -0.07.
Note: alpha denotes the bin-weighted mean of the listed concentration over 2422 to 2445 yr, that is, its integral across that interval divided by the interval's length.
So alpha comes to 124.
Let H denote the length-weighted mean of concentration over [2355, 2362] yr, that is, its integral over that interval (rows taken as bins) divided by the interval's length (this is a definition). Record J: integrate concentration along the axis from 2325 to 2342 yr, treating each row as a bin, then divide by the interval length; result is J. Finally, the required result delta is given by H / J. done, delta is 1.03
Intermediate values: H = 135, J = 131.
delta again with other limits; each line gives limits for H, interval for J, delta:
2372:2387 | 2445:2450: 1.02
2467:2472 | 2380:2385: 1.00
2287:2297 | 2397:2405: 1.04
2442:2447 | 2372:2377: 0.97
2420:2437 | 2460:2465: 0.97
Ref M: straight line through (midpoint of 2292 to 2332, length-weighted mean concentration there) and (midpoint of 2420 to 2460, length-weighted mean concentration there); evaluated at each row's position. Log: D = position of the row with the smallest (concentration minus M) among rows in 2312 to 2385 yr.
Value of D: 2328.5 yr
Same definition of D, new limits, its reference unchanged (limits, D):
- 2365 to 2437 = 2436.0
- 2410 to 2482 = 2436.0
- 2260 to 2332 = 2263.5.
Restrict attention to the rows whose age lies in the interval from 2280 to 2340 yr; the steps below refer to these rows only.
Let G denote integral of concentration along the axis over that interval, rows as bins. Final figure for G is 7913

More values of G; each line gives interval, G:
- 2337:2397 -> 8018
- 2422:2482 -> 7683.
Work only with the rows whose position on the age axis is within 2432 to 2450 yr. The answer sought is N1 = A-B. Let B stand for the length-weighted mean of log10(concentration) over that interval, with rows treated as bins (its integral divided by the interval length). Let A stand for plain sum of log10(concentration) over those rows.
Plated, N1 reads 12.6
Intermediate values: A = 14.7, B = 2.10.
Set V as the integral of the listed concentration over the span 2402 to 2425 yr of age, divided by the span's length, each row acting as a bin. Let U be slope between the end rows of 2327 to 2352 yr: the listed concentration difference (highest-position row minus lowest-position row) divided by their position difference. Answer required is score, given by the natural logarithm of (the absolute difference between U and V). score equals 4.83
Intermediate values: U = 0.4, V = 125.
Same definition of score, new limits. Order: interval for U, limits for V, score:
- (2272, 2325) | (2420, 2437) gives 4.81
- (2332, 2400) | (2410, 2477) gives 4.85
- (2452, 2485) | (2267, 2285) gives 4.76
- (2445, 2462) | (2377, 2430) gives 4.85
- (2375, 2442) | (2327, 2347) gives 4.89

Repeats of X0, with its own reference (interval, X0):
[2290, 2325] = 2318.5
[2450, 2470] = 2463.5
